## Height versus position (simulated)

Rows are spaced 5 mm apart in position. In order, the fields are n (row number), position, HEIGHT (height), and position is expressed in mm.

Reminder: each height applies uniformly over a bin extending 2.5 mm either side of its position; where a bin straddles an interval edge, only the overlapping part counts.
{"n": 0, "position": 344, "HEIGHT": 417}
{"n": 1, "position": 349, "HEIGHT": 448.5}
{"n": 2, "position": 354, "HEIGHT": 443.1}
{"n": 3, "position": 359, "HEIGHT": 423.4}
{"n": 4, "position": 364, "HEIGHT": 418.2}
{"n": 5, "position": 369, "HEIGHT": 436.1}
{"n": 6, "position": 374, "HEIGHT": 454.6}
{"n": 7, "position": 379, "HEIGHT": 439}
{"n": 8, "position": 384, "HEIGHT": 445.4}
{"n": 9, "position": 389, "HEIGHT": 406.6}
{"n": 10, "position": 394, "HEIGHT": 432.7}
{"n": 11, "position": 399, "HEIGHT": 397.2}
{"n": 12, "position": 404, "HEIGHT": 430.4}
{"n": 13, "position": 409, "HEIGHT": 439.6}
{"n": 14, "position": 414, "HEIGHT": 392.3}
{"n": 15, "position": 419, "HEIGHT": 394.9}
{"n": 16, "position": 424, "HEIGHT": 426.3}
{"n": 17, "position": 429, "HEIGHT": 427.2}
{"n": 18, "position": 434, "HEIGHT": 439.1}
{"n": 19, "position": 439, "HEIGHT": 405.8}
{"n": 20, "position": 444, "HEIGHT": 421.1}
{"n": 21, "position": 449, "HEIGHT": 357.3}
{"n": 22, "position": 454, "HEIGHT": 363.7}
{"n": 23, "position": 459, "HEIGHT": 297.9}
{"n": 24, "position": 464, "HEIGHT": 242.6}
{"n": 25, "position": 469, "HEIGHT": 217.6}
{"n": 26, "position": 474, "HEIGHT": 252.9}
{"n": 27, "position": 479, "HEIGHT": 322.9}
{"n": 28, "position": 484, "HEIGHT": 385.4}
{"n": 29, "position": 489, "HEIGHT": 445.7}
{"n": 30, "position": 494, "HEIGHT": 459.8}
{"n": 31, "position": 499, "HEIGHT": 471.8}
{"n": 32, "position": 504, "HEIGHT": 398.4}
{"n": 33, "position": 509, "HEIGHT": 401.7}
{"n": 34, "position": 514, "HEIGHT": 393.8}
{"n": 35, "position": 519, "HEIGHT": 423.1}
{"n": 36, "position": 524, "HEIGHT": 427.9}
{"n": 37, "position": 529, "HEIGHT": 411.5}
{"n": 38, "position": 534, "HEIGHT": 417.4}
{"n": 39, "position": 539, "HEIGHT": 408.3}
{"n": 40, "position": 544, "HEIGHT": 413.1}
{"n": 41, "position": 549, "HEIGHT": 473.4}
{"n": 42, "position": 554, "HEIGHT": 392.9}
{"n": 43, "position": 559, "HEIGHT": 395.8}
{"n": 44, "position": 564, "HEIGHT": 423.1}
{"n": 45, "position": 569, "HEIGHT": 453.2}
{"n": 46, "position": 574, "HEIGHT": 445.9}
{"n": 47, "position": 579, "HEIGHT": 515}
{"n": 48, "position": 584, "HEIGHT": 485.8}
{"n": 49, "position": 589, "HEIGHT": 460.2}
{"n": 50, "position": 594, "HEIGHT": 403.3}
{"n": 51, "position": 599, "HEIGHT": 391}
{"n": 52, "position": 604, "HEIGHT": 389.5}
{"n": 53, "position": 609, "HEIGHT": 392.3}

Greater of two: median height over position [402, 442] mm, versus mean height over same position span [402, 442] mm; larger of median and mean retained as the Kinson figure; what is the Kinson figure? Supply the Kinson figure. 427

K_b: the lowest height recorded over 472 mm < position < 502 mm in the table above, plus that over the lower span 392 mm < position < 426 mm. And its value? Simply 645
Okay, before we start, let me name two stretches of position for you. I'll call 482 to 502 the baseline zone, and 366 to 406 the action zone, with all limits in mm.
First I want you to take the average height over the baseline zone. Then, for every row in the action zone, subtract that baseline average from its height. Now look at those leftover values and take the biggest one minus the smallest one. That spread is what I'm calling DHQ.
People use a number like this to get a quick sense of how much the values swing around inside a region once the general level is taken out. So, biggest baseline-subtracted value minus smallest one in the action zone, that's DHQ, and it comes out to 57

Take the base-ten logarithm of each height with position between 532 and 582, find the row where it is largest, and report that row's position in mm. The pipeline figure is 579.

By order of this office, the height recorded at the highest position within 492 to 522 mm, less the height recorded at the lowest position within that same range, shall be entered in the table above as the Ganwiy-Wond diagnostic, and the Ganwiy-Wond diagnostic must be -37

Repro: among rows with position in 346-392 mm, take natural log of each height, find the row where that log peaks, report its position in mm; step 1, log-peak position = 374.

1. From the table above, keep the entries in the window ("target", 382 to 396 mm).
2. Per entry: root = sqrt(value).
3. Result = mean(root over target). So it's 20.7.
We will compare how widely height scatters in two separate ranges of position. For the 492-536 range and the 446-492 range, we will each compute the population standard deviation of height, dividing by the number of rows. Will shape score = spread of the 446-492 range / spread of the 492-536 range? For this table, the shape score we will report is 2.8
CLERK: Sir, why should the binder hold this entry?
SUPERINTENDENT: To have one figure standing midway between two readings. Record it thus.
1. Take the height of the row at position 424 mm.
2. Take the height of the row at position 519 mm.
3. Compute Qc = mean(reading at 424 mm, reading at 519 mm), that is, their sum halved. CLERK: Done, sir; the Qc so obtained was 425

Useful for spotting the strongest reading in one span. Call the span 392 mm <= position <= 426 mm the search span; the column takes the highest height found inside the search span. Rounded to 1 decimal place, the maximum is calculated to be 439.6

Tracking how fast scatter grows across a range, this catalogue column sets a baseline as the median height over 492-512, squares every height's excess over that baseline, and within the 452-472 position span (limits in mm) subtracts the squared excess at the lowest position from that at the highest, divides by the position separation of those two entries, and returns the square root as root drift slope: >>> 52.2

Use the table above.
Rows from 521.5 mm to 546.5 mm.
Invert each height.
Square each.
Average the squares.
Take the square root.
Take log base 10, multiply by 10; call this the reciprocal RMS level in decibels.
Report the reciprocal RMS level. -26.2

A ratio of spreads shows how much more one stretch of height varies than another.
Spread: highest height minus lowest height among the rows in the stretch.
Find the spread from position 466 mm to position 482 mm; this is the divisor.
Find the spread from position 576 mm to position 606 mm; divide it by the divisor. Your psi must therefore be 1.2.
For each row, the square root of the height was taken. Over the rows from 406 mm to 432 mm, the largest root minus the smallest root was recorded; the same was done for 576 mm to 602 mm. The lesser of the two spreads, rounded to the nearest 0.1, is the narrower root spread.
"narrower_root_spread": 1.2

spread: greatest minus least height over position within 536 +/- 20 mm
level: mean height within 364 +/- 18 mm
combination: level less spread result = 357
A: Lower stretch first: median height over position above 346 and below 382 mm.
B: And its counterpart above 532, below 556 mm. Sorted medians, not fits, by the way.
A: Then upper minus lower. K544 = -26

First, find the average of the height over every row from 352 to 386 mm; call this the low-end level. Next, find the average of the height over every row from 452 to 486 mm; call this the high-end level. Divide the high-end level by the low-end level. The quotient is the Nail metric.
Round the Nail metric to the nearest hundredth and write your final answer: 0.68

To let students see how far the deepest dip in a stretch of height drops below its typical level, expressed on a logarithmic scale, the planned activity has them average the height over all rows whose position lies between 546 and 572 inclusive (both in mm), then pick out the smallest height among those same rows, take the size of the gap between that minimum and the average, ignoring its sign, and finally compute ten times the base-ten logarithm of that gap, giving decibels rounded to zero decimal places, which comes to 15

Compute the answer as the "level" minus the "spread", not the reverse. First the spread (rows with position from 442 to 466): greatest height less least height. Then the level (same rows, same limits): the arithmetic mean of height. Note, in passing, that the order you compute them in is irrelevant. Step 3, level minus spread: 158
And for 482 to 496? 356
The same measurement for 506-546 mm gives 378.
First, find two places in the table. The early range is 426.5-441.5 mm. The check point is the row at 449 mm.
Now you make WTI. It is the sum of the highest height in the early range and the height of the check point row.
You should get 796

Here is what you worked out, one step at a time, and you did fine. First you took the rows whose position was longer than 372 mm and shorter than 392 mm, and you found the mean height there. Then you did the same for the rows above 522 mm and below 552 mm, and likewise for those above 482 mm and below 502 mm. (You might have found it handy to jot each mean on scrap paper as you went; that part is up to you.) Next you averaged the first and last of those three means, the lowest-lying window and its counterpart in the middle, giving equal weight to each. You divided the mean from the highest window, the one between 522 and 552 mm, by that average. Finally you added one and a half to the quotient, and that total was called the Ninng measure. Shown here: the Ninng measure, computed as 2.47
